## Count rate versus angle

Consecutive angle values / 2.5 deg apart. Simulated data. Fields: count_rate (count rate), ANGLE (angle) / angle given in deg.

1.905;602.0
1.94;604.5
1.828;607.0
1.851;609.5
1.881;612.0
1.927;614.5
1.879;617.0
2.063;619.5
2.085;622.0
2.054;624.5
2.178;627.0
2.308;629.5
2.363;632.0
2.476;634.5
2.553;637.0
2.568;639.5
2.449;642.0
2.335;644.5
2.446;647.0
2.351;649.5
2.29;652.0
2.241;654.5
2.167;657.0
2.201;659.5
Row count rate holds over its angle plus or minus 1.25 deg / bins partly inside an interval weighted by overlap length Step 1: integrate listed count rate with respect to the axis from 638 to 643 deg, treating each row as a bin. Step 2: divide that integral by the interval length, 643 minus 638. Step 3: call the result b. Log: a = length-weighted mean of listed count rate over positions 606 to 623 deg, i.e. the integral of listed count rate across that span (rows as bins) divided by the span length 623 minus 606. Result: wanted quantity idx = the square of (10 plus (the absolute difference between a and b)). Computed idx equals 112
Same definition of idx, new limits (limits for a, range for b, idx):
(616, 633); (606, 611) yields 106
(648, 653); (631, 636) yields 102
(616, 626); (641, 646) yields 107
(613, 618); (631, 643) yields 112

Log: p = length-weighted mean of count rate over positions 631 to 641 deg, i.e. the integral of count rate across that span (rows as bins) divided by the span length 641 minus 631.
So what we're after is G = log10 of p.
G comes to 0.40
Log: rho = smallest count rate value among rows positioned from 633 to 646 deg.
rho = 2.335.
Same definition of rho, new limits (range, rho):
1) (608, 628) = 1.851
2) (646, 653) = 2.29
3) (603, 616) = 1.828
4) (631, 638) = 2.363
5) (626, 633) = 2.178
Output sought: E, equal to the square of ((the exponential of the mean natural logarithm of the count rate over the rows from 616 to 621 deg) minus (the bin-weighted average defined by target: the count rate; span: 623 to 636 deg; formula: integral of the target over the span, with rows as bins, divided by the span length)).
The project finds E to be 0.10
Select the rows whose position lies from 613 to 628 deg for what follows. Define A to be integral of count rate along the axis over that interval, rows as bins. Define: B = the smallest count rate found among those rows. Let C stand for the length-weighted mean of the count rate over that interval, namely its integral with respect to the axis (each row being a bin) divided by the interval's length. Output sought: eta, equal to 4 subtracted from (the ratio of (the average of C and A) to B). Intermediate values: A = 30.4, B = 1.879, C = 2.0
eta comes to 4.63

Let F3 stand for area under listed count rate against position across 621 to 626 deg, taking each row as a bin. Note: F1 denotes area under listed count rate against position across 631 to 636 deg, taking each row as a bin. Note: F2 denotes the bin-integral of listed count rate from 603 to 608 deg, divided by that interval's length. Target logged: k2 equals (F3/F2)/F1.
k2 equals 0.45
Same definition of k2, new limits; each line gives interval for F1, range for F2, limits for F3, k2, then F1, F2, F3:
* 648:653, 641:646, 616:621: 0.36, 11.6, 2.4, 9.9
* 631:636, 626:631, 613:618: 0.35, 12.1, 2.3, 9.5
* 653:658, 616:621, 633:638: 0.57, 11.1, 2.0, 12.5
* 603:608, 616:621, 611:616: 0.51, 9.4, 2.0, 9.5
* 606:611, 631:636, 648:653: 0.52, 9.2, 2.4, 11.6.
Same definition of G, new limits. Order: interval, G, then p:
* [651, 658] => 0.35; 2.23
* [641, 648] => 0.38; 2.41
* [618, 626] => 0.31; 2.06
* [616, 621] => 0.30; 1.98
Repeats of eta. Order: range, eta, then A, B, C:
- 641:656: 4.38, 35.2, 2.241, 2.3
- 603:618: 4.25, 28.3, 1.828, 1.9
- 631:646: 4.42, 36.9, 2.335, 2.5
